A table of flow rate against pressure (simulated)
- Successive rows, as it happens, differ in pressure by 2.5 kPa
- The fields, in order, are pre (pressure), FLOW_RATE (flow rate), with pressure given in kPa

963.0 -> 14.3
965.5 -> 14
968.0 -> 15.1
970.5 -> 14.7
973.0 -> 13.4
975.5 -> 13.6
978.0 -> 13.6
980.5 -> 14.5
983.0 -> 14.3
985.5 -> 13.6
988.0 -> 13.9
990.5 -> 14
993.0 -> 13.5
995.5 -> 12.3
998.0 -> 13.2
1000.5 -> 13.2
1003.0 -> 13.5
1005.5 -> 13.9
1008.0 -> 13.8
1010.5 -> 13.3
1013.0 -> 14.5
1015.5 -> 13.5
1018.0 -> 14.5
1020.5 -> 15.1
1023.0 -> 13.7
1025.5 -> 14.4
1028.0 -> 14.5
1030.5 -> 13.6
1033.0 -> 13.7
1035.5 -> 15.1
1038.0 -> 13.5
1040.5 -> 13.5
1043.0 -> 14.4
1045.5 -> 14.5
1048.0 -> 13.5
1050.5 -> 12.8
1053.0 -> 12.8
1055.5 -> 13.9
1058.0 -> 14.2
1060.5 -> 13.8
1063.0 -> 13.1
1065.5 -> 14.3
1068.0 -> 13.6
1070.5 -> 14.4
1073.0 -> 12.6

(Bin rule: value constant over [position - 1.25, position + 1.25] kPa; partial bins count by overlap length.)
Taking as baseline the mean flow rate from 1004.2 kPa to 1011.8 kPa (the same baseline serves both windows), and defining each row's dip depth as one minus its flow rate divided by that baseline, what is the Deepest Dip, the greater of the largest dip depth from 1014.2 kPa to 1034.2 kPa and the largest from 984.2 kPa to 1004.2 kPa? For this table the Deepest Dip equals 0.10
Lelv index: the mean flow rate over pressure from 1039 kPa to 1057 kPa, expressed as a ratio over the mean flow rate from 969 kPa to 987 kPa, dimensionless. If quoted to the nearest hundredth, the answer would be 0.98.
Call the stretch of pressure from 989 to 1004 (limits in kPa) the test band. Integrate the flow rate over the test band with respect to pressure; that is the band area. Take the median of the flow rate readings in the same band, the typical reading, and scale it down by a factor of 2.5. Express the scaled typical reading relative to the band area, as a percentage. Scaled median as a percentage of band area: 2.68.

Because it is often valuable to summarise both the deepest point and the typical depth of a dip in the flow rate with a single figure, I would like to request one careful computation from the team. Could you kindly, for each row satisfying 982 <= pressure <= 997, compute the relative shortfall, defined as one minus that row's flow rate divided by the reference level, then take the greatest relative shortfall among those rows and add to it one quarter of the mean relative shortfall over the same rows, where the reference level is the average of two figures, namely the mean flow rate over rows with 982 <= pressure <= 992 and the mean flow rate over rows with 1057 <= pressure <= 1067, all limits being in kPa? 0.12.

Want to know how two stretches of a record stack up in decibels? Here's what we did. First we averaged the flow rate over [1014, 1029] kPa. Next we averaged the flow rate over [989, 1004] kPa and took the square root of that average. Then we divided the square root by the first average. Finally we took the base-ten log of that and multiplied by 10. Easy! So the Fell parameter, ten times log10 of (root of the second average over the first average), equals -5.93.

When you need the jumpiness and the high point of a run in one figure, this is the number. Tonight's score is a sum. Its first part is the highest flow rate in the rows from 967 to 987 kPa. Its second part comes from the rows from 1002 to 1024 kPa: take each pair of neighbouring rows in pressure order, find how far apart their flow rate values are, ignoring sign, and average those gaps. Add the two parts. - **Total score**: 15.9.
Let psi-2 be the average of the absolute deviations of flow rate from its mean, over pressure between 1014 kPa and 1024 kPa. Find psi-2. 0.60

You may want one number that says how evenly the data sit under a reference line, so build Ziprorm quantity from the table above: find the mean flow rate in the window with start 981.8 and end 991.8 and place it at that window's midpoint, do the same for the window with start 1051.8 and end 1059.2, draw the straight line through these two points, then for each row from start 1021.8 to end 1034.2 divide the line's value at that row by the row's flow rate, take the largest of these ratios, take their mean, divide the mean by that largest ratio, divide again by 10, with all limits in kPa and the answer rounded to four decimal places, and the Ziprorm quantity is 0.0974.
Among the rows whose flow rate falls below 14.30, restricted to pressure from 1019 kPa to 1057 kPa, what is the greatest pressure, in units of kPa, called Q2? 1055.5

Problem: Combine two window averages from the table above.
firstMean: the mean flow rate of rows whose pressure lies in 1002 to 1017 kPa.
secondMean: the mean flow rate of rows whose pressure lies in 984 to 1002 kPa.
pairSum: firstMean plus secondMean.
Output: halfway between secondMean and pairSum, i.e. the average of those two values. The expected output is 20.3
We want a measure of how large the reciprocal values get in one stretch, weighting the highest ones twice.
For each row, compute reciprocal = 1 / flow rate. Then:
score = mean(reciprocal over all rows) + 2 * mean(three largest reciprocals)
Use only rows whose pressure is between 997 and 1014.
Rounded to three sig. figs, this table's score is 0.225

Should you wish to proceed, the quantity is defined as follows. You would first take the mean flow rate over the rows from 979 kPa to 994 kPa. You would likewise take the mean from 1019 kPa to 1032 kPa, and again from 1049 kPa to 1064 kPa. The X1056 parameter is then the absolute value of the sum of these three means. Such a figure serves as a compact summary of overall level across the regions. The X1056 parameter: 41.66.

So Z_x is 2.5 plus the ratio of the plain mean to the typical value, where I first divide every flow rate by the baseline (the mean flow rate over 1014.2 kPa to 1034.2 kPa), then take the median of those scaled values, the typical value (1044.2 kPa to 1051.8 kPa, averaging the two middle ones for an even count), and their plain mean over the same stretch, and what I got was 3.51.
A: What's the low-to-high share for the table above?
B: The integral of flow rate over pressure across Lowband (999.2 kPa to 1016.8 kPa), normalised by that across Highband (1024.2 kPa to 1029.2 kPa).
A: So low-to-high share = 3.3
